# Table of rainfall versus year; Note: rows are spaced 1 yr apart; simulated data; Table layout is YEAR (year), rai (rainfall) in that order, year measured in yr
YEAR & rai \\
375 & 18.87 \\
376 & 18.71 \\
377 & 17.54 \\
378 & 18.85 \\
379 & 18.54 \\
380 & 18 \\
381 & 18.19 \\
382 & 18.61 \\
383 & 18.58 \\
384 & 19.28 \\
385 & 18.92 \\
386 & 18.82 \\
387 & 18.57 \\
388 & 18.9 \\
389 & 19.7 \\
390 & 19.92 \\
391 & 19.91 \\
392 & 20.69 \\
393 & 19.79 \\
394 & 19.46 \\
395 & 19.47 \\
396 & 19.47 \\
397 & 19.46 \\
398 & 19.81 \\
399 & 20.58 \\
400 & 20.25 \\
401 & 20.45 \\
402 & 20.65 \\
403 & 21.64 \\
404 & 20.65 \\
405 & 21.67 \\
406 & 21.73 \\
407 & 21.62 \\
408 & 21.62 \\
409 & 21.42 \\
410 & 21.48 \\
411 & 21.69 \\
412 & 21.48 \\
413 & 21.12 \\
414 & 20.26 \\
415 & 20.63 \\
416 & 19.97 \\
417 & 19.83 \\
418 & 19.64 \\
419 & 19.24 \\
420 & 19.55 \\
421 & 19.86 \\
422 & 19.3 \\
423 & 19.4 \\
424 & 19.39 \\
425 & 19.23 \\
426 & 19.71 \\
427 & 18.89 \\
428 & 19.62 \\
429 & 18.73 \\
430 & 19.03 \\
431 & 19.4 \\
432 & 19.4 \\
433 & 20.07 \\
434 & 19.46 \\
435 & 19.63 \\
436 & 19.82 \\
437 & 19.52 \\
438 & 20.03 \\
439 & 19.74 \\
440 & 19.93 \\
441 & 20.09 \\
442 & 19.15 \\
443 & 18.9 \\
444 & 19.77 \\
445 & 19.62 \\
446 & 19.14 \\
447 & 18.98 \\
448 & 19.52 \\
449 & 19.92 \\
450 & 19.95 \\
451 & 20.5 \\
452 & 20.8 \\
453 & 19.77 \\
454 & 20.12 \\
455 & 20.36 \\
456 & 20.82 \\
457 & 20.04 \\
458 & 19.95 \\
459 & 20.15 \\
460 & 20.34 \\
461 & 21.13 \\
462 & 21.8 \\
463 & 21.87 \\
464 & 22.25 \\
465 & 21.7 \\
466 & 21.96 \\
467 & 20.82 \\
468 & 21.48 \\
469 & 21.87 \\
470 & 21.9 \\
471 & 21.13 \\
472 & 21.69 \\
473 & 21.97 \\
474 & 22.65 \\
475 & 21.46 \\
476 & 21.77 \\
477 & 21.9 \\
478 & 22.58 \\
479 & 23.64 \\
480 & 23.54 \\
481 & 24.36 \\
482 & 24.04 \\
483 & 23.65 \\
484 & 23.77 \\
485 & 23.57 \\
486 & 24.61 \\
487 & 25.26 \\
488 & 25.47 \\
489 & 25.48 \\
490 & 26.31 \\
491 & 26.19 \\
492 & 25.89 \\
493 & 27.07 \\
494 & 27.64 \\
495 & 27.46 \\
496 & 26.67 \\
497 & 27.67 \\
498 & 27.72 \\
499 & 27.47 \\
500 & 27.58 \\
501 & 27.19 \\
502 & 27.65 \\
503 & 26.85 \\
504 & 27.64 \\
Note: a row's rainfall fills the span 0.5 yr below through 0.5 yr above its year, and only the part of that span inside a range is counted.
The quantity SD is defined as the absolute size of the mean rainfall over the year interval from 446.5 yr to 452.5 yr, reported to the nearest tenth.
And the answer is 19.9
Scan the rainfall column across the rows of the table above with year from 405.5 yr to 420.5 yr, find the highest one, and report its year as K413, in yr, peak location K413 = 406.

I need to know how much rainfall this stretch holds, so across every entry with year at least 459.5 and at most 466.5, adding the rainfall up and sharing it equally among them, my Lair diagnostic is 21.6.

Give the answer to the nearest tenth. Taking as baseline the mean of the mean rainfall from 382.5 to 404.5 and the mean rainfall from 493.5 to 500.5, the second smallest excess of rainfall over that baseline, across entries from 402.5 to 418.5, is -3.8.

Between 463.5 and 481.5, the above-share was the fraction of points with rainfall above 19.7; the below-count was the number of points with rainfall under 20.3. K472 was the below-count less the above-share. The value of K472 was -1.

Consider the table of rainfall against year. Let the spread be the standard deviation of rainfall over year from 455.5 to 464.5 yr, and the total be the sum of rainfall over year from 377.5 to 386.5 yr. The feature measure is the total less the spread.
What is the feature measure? 167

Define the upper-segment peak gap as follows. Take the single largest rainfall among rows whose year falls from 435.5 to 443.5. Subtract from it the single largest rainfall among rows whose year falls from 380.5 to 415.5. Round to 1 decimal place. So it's -1.6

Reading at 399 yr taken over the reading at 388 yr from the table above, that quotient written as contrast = 1.09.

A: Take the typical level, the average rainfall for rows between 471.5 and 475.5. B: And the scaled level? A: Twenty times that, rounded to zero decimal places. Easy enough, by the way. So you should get 439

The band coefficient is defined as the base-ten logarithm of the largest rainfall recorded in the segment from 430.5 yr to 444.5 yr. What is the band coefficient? 1.30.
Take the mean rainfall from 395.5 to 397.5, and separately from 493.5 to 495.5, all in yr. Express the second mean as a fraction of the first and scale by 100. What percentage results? 142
